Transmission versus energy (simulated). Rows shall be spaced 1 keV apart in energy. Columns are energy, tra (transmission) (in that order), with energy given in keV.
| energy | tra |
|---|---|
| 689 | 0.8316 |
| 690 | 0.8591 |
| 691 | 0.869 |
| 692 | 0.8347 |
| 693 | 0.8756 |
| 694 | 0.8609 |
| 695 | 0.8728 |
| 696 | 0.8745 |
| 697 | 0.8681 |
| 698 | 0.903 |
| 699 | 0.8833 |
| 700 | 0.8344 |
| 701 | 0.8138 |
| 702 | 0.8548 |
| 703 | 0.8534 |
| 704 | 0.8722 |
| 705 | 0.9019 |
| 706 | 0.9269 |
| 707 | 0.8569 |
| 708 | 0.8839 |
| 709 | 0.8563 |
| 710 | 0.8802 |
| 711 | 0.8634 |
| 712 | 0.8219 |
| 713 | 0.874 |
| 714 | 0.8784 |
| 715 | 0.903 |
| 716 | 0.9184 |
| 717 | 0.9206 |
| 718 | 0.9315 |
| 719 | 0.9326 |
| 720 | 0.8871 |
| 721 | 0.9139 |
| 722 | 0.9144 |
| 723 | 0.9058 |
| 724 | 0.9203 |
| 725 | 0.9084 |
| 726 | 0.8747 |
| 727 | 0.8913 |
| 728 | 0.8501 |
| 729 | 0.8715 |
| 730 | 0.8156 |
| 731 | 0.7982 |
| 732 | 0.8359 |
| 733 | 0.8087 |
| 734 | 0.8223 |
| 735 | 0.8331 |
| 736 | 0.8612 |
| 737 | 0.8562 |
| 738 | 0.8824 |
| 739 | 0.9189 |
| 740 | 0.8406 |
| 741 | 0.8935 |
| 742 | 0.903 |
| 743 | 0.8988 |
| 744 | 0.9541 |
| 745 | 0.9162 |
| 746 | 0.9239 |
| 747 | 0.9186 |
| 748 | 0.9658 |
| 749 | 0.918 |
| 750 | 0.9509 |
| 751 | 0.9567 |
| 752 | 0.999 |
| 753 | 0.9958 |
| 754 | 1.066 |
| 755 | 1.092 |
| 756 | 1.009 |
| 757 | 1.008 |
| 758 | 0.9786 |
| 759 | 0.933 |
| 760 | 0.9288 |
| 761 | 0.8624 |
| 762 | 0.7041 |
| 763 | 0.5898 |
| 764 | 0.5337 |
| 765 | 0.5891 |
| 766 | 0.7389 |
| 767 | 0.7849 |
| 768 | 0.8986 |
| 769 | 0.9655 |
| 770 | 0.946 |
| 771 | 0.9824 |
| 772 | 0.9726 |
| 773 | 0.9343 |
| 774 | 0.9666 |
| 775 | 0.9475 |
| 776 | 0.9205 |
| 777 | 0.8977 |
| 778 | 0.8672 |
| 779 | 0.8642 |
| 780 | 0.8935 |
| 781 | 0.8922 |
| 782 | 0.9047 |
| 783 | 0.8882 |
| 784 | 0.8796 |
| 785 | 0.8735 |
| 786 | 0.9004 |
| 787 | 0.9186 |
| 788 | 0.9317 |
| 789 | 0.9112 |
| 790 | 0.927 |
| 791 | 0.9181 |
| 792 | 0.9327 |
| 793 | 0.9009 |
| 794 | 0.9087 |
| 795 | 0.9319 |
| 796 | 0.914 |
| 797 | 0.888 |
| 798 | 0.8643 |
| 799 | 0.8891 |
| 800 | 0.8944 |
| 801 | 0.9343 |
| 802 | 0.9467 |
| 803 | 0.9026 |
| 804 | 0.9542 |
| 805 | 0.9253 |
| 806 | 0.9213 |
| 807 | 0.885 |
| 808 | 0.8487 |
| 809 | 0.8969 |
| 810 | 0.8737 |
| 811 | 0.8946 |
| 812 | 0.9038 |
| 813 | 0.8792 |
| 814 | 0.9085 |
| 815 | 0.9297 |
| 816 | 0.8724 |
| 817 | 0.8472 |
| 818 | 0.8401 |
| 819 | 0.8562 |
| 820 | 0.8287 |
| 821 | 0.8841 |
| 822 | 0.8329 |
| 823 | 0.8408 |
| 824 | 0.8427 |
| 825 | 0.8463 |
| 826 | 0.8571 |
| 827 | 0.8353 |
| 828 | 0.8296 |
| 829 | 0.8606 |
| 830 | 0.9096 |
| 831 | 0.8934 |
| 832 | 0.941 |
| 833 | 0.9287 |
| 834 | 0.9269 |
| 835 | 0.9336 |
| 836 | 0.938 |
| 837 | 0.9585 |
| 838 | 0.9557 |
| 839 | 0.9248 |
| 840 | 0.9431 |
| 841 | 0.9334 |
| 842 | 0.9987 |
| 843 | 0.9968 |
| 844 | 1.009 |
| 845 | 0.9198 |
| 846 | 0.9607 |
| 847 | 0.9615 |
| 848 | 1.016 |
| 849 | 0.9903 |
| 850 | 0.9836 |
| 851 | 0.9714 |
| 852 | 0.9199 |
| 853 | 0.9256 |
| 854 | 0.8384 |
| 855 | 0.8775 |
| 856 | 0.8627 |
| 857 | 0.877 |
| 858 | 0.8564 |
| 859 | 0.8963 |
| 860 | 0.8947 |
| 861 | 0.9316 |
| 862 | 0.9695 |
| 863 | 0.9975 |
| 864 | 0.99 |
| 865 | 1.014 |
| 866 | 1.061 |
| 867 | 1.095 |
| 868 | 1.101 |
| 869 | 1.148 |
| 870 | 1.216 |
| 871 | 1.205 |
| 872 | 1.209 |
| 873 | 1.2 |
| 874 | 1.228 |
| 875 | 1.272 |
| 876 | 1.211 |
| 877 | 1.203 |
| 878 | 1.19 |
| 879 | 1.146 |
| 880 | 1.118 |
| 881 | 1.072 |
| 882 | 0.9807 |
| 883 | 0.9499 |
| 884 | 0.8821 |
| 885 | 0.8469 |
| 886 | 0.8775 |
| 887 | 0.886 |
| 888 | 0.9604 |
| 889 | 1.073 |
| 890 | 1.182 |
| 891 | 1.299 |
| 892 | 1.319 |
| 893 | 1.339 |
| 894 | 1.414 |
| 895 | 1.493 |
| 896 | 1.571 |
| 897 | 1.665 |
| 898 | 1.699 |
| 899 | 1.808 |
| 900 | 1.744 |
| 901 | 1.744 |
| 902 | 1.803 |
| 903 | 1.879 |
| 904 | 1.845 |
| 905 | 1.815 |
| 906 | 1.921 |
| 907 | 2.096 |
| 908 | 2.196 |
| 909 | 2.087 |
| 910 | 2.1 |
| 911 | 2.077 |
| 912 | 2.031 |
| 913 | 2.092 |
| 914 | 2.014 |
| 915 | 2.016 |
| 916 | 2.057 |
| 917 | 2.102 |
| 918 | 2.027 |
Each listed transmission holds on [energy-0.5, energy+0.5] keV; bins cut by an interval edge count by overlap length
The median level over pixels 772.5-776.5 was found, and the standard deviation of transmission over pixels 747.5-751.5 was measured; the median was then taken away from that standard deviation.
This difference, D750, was -0.92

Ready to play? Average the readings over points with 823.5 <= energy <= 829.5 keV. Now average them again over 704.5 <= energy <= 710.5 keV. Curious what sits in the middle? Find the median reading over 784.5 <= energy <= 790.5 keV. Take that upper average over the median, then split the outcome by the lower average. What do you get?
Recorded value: 1.0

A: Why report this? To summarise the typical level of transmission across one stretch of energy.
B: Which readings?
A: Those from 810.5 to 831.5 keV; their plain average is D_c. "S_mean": 0.87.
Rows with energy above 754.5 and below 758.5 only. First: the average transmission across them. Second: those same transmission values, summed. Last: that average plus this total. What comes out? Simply 5.1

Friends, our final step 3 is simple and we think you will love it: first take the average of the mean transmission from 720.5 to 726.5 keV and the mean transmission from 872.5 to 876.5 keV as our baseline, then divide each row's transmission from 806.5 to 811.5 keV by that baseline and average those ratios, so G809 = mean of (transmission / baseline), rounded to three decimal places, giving 0.825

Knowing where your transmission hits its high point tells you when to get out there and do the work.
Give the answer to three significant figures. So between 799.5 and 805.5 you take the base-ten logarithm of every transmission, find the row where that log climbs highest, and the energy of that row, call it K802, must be 804 keV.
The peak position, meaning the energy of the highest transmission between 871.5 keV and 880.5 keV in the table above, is 875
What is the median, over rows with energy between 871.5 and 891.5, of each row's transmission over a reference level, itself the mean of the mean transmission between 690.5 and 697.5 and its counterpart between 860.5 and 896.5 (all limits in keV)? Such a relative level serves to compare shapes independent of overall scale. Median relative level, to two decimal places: 1.14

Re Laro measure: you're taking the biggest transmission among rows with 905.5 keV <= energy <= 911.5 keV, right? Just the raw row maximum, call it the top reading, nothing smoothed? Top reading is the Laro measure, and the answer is 2.196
